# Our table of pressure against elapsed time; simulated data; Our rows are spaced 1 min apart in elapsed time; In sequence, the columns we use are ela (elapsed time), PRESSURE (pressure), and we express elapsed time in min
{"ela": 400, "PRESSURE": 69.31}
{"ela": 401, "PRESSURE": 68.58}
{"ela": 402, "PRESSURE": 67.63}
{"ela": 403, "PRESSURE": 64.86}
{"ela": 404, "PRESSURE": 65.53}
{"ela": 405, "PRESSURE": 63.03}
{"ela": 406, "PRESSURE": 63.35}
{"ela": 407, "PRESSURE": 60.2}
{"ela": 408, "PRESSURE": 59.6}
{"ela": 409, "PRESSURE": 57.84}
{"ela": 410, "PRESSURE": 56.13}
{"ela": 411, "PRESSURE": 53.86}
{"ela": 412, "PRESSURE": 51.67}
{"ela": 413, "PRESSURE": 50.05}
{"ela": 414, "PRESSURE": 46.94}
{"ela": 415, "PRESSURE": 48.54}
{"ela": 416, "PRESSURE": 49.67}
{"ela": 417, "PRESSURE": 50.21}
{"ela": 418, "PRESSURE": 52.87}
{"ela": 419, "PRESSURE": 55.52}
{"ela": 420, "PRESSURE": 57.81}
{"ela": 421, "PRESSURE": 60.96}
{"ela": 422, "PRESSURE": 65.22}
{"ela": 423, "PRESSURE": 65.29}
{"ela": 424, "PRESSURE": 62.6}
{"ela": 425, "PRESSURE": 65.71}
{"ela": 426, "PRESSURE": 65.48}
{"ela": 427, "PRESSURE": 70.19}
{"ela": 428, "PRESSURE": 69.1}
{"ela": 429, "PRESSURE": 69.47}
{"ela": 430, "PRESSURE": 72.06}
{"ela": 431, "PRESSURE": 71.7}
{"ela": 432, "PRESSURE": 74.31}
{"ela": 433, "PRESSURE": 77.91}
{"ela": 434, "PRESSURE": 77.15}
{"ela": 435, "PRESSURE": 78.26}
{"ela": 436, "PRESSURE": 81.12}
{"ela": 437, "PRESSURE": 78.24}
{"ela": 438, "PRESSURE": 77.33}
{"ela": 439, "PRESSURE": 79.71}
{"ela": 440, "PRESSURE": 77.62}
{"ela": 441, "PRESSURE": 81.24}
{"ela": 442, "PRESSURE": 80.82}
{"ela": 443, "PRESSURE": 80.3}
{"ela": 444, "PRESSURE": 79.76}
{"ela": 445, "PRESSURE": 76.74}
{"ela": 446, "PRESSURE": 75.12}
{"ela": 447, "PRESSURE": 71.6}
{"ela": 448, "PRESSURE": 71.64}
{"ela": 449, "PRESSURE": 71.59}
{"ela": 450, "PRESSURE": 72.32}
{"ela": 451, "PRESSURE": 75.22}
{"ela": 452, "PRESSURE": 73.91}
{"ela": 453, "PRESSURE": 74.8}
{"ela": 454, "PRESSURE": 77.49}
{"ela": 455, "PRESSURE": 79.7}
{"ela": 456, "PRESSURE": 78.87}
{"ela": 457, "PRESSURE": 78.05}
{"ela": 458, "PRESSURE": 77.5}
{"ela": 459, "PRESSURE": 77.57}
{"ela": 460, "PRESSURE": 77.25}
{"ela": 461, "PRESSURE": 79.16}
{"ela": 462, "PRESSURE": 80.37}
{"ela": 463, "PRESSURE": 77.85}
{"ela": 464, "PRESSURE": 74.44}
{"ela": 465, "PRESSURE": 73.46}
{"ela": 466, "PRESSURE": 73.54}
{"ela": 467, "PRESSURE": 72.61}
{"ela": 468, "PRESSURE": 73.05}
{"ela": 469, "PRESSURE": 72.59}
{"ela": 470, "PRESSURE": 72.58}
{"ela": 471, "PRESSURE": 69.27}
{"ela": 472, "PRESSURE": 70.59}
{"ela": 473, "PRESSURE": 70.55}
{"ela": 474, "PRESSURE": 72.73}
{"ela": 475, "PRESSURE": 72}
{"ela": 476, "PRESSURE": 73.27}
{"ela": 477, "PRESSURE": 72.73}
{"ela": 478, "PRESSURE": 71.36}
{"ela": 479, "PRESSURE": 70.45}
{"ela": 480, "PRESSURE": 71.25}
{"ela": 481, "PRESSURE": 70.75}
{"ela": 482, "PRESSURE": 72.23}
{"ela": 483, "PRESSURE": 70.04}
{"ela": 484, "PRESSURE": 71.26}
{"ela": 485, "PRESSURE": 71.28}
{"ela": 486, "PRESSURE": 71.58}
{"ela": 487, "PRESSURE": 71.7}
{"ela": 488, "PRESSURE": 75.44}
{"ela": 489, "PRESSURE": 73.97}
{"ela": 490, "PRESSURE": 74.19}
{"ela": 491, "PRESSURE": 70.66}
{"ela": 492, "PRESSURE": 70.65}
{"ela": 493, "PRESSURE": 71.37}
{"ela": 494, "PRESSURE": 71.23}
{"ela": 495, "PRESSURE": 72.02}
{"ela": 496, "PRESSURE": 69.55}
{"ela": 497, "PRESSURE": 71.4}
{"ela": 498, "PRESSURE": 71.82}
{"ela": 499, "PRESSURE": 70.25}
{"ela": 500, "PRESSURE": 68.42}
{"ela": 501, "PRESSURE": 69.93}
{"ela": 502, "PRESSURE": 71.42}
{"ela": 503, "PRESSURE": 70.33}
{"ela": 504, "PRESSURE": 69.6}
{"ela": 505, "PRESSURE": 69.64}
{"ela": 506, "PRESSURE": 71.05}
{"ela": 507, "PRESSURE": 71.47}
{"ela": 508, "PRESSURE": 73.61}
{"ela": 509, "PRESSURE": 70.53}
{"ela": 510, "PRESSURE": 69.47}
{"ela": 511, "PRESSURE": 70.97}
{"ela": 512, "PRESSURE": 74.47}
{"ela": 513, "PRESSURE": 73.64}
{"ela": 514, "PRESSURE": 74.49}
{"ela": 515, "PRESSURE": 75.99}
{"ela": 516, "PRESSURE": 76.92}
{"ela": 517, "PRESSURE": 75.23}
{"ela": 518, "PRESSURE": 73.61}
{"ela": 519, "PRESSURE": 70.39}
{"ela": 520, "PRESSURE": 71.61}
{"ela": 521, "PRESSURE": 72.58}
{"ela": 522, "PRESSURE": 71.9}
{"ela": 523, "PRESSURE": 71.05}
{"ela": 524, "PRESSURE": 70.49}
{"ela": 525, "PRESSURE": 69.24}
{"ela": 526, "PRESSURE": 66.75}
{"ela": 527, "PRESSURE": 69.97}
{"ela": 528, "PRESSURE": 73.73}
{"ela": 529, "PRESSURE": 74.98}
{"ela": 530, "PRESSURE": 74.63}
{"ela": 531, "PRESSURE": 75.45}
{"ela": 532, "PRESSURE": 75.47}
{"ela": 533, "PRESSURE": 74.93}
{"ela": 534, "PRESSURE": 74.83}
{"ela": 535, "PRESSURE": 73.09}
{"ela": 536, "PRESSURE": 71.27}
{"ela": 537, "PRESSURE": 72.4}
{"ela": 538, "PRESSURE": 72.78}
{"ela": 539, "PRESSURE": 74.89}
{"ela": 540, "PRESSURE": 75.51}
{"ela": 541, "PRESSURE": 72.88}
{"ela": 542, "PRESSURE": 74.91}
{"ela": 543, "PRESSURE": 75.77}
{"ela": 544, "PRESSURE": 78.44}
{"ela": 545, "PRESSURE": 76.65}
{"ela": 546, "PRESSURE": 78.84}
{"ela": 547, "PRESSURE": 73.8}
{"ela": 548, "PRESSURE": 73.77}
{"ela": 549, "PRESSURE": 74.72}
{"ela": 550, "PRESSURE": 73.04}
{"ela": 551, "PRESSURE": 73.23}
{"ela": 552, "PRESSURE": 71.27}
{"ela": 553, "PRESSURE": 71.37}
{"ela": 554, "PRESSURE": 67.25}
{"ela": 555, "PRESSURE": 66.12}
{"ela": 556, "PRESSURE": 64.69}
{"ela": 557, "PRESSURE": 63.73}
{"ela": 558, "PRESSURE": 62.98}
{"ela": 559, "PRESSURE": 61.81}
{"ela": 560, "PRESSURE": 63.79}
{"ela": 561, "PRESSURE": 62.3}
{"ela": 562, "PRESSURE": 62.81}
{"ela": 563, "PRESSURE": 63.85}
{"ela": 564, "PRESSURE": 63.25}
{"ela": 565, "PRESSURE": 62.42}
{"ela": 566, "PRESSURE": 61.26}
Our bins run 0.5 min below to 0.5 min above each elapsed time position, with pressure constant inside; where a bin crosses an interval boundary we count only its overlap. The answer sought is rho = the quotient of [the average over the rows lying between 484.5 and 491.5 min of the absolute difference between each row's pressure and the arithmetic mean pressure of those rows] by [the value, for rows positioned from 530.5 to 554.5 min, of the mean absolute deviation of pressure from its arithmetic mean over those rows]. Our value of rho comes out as 0.9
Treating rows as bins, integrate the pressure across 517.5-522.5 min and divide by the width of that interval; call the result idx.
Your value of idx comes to 72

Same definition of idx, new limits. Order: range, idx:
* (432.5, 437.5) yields 79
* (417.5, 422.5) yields 58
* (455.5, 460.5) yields 78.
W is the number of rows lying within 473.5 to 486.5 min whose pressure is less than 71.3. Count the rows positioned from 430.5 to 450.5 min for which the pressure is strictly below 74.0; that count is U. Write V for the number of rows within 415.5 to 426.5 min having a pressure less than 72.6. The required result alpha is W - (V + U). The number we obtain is -10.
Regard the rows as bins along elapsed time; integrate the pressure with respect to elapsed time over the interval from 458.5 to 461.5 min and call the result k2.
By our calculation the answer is 234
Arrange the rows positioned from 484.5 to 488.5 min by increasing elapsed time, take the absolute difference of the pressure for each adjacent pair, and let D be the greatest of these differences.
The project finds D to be 3.7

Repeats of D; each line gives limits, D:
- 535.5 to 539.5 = 2.1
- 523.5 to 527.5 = 3.2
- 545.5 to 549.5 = 5.0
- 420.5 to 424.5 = 4.3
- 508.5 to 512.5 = 3.5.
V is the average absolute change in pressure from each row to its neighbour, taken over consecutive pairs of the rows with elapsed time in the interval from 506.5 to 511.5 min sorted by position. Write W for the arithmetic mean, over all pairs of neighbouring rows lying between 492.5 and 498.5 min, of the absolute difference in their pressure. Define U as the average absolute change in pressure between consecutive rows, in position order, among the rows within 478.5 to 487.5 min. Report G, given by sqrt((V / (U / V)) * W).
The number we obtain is 2.28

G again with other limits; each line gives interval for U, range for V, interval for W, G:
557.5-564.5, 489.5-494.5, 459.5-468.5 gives 1.24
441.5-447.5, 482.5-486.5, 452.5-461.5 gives 0.41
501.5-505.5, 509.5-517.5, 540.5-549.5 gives 2.73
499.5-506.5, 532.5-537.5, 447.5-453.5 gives 1.27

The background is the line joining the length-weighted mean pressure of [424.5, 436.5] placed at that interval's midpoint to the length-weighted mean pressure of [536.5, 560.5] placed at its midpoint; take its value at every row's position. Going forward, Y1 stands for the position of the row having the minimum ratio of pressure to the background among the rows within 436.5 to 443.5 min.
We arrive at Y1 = 438 min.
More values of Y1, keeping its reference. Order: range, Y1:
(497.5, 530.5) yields 526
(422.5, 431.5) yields 424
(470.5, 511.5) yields 500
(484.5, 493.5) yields 491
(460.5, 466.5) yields 465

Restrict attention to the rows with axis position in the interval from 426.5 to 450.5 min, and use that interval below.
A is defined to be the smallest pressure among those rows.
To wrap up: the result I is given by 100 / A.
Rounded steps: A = 69.1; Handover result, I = 1.45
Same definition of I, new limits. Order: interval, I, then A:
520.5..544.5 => 1.50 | 66.75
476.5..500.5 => 1.46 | 68.42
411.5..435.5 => 2.13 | 46.94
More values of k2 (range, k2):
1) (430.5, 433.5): 224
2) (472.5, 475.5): 215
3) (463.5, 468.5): 367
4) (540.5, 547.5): 531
